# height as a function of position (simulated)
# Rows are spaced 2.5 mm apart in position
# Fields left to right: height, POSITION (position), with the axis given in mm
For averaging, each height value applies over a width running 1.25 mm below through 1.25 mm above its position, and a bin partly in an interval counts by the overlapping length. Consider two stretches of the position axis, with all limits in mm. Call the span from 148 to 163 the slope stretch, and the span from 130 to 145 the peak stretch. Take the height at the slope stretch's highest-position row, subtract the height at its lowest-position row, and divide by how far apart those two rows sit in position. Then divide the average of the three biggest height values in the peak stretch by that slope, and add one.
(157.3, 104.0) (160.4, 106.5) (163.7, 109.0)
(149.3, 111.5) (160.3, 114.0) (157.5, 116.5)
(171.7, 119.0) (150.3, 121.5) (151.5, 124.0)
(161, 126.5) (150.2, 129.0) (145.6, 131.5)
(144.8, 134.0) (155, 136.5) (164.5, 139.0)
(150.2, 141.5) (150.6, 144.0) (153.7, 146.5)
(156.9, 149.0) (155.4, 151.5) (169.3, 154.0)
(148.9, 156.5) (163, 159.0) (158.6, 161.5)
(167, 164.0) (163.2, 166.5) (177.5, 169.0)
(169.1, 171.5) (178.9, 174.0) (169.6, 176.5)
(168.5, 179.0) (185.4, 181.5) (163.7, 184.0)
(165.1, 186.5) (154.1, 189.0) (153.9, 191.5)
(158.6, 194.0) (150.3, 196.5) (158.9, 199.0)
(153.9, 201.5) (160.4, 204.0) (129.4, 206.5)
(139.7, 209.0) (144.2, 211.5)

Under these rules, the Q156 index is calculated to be 1153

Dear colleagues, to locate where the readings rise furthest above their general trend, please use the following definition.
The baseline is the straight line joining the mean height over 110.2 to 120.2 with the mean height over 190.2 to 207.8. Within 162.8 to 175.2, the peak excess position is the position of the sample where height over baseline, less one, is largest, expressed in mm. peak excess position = 174.0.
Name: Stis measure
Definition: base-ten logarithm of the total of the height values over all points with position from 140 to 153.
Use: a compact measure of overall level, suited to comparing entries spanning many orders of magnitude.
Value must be 2.88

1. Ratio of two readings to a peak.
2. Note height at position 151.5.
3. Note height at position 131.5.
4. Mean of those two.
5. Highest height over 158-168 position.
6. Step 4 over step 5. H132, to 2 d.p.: 0.90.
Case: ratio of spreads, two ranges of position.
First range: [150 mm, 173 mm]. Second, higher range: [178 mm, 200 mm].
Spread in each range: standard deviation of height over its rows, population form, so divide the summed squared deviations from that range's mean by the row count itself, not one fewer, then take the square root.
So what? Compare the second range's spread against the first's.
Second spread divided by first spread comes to 1.24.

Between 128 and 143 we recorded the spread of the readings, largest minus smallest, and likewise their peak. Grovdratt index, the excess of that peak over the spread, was 145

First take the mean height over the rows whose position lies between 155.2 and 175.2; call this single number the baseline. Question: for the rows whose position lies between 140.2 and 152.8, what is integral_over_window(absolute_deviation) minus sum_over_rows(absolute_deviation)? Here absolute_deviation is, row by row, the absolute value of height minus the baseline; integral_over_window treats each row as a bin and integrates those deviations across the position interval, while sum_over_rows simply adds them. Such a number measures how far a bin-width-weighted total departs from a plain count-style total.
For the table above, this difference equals 93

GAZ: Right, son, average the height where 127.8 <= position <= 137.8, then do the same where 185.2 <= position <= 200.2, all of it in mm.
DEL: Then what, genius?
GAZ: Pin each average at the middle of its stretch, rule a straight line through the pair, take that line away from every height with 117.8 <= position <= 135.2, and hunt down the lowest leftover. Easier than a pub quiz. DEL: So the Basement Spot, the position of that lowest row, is 134.0 mm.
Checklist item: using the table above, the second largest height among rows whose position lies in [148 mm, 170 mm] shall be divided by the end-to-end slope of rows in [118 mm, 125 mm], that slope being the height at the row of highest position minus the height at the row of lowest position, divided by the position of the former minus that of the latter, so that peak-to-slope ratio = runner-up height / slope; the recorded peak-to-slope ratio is -42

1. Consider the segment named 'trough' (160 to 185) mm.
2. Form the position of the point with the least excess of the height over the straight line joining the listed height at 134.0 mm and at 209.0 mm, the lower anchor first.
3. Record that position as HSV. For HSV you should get 161.5 mm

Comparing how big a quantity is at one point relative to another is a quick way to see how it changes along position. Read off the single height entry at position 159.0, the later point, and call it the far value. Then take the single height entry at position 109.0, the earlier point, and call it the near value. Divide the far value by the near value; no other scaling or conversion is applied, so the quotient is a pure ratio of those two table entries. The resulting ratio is 1.00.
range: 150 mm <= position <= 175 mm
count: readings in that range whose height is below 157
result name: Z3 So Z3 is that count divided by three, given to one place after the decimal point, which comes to 0.7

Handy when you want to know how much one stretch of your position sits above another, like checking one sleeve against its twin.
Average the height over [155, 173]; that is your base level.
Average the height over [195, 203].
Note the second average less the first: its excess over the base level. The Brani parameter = -9.5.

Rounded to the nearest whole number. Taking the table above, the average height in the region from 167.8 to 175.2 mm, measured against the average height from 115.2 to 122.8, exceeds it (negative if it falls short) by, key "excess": 15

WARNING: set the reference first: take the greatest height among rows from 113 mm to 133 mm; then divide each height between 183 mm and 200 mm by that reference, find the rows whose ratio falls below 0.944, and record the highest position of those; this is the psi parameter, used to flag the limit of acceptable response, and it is 199.0 mm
